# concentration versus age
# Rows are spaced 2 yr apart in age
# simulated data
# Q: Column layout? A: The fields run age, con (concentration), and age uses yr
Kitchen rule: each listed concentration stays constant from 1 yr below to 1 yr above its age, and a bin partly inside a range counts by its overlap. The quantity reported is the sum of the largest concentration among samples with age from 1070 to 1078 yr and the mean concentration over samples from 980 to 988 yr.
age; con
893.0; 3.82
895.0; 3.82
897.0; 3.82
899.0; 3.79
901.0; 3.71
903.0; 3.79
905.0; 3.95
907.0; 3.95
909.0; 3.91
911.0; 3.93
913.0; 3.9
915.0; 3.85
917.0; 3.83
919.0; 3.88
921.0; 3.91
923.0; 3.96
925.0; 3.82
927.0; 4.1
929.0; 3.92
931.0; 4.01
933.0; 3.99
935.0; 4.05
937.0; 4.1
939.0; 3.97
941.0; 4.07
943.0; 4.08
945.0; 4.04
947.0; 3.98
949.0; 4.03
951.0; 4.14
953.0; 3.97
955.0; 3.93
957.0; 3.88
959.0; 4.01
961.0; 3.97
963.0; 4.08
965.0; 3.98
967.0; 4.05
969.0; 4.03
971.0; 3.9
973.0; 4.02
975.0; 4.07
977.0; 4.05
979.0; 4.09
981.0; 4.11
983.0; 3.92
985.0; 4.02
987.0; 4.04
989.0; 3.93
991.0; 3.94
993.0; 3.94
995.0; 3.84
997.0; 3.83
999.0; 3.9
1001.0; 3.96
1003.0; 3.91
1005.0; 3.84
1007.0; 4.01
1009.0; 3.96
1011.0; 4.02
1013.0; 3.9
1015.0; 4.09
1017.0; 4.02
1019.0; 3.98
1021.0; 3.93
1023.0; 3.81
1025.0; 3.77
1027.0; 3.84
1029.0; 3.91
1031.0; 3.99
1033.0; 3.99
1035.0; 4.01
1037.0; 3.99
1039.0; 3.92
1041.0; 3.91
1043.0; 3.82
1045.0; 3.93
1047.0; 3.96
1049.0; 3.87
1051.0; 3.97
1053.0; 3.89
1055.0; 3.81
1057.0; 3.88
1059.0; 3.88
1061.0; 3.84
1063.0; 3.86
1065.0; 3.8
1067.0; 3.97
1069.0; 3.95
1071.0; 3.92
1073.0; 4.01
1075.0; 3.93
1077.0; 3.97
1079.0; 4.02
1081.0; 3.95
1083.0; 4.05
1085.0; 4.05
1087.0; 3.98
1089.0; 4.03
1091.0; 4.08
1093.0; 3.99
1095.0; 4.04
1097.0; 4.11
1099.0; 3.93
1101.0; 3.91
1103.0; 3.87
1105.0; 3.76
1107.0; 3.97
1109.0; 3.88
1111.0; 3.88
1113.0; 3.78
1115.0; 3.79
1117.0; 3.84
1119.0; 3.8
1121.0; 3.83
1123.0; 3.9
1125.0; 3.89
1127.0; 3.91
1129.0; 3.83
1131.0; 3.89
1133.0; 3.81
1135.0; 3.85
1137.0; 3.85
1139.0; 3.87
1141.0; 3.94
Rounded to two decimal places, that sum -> 8.03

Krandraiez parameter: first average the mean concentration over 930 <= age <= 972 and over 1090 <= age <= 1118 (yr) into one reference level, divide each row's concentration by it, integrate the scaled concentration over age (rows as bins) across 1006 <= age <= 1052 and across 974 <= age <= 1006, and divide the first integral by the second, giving 1.4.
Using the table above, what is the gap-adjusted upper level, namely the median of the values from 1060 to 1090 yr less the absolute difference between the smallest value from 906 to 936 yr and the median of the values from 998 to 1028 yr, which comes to 3.86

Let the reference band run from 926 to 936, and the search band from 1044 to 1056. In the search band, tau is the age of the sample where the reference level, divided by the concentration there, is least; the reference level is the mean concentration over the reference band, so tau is 1051.0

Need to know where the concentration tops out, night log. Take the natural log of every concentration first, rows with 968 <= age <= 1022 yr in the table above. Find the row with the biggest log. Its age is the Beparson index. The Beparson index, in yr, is 981.0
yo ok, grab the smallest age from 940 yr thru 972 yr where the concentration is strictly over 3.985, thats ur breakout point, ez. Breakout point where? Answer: 941.0 yr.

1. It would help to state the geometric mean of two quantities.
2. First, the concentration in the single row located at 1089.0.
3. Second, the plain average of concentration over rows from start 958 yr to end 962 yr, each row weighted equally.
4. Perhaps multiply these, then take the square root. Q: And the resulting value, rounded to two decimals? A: 4.01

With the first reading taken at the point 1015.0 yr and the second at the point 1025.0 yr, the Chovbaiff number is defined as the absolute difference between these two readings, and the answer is 0.32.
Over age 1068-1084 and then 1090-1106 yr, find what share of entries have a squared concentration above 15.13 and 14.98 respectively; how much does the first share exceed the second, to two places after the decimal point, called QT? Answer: 0.25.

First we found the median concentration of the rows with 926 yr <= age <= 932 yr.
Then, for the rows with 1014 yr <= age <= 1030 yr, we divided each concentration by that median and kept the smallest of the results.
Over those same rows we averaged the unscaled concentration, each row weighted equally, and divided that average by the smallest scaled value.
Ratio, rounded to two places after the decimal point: 4.17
